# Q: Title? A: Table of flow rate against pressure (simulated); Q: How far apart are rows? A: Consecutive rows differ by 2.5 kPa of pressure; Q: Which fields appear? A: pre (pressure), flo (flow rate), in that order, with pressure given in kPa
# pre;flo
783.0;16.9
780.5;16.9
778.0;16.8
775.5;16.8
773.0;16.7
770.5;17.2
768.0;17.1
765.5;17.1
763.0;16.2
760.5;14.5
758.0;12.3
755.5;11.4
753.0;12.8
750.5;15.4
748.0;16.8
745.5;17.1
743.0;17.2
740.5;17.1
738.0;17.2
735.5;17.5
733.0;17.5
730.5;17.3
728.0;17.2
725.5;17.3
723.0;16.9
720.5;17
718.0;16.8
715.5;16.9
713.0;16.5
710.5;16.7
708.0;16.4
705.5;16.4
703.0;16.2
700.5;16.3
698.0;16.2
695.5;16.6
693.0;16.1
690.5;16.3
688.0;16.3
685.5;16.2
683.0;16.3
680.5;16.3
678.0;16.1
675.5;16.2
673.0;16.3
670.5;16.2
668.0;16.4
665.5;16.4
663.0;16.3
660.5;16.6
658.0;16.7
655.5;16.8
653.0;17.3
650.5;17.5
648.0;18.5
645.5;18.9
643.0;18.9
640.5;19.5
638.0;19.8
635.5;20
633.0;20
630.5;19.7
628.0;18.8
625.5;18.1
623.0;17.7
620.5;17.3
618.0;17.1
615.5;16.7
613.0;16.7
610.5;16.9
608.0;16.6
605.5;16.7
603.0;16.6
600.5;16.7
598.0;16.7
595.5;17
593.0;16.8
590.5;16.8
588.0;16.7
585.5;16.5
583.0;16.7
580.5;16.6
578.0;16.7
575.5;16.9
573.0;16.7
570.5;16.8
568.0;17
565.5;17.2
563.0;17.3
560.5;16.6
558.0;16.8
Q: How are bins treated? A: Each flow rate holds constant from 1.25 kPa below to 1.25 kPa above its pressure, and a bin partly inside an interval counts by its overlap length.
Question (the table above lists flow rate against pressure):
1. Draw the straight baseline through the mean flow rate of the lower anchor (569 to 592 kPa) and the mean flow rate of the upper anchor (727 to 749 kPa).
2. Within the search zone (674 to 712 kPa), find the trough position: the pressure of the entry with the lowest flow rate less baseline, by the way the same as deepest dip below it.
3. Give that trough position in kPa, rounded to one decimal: 693.0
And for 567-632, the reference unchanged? 585.5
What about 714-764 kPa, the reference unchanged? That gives 755.5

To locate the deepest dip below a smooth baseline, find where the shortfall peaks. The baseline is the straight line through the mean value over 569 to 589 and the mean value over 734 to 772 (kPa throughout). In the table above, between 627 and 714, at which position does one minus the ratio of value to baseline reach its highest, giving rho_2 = 678.0 kPa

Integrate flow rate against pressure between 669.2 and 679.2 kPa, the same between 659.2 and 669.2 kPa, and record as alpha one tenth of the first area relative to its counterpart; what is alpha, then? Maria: 0.099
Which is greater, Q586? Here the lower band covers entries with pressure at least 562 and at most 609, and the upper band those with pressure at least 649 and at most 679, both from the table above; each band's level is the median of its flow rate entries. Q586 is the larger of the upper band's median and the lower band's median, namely 16.7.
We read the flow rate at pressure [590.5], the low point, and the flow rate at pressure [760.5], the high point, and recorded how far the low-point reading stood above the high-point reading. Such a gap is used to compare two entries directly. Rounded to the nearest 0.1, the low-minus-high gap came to 2.3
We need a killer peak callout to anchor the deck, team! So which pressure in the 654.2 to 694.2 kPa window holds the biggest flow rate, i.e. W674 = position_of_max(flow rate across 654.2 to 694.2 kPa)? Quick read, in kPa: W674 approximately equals 655.5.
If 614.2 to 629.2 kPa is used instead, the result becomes 628.0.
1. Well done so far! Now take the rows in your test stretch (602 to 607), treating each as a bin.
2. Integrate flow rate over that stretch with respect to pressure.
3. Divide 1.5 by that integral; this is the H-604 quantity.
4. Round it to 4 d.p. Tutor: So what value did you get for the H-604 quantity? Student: 0.0180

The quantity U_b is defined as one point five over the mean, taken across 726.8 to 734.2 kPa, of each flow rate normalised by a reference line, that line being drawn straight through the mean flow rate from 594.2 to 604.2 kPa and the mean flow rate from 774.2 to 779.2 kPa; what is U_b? 1.45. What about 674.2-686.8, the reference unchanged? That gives 1.55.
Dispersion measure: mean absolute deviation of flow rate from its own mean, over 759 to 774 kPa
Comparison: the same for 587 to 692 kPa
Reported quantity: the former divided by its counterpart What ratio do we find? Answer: 0.8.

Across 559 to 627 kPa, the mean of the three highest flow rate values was 17.7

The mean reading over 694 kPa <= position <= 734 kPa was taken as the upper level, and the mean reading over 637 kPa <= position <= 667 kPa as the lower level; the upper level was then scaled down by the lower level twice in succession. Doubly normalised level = 0.053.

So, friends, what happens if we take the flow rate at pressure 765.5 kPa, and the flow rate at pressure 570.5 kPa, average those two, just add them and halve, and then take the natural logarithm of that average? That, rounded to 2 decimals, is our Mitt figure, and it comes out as 2.83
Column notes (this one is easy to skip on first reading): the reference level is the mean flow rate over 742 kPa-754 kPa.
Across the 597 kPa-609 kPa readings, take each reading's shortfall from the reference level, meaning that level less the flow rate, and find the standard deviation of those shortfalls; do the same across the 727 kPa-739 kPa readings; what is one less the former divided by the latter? 0.64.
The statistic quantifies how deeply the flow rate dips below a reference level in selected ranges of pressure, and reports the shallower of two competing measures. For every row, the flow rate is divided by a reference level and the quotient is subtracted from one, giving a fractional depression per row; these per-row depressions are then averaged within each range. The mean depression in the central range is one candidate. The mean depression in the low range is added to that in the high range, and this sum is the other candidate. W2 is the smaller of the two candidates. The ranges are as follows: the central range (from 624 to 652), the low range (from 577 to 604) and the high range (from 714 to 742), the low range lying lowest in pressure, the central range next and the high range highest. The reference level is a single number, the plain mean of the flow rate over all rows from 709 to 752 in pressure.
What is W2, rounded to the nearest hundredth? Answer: -0.12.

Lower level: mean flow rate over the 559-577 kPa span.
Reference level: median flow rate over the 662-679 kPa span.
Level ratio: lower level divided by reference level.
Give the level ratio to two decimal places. 1.04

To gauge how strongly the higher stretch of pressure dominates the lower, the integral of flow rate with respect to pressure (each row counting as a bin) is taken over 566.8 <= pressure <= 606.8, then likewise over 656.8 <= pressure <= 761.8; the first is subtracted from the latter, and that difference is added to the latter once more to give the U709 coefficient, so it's 2741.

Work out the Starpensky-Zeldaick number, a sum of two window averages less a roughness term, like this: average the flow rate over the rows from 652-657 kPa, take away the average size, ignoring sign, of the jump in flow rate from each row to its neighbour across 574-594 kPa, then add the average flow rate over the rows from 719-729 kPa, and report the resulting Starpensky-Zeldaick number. 34.0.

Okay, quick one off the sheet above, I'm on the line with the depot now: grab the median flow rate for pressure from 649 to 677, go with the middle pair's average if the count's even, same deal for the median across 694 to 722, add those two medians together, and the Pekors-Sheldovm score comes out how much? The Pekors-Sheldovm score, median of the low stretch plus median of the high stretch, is 32.9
